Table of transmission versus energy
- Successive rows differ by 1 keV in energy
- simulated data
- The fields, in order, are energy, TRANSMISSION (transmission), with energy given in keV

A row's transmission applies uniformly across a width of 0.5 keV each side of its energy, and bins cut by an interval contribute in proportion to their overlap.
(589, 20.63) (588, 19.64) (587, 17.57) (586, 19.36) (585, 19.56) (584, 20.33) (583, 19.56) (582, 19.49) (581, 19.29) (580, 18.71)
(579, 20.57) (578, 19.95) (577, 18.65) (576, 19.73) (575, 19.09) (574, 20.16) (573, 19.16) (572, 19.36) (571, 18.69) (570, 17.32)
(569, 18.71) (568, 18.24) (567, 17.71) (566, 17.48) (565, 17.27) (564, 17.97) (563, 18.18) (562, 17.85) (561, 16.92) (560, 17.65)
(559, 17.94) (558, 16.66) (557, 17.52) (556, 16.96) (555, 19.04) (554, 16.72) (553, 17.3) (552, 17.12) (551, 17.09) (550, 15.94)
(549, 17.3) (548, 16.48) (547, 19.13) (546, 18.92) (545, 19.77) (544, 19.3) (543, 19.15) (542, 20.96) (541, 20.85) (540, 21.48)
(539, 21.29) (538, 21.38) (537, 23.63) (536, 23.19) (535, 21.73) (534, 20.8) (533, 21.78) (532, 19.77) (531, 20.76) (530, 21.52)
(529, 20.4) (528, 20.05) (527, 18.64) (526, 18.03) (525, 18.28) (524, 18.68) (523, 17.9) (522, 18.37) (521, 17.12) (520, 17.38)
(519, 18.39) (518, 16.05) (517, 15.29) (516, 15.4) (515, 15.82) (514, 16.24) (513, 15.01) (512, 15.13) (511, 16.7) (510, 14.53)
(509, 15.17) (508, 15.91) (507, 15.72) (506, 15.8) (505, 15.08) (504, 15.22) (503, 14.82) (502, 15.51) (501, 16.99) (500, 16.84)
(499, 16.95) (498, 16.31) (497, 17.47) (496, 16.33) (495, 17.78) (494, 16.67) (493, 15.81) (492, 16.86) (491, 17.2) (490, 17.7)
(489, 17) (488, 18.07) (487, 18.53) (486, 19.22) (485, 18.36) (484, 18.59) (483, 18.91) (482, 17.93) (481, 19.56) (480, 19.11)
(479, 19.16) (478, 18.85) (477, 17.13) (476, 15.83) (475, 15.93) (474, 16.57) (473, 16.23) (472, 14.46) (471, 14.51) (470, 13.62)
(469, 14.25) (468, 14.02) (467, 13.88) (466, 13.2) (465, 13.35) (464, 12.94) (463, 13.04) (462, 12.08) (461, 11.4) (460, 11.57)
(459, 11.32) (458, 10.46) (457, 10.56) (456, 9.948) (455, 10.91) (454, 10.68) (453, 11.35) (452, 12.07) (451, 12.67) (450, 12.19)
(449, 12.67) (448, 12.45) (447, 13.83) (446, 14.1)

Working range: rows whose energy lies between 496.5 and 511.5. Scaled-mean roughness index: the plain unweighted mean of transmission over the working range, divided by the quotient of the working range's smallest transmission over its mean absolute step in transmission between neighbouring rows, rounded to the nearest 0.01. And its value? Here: 0.73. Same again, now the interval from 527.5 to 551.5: 1.19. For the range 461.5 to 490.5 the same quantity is 0.86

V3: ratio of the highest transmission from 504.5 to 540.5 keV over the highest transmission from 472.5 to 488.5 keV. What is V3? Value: 1.21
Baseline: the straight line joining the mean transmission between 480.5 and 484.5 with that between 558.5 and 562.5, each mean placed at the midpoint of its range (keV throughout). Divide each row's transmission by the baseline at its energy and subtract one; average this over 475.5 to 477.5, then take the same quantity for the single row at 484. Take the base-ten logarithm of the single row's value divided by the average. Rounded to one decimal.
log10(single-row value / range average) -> -1.2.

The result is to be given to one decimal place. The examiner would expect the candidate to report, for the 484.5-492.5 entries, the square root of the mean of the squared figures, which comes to 17.9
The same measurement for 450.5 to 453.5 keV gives 12.0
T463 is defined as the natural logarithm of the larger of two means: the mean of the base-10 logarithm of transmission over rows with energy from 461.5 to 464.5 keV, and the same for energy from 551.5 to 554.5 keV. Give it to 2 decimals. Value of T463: 0.21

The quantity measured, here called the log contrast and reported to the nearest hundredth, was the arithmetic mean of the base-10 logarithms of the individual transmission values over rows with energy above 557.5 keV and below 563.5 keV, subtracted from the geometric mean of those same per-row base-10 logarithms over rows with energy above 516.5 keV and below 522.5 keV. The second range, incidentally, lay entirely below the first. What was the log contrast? -0.01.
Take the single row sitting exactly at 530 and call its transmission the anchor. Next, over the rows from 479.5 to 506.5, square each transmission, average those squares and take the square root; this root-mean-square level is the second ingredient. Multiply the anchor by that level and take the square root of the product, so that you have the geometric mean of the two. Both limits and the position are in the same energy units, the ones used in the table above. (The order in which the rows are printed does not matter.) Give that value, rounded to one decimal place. 19.3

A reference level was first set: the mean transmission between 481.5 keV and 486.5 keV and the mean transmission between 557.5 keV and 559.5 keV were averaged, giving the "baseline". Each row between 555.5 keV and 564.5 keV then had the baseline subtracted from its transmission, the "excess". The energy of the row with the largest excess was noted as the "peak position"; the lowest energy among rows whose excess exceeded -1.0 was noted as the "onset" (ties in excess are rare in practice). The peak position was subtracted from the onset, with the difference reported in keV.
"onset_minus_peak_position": -7 keV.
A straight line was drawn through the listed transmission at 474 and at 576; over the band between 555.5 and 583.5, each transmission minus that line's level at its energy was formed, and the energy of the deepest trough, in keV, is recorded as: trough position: 558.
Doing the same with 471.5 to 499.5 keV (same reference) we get 472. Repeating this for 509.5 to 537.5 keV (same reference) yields 510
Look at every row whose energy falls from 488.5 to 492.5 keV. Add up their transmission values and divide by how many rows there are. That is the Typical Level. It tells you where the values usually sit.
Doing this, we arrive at 17.2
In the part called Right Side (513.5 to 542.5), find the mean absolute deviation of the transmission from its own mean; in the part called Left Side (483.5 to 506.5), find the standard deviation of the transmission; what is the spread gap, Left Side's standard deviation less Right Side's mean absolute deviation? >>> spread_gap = -0.8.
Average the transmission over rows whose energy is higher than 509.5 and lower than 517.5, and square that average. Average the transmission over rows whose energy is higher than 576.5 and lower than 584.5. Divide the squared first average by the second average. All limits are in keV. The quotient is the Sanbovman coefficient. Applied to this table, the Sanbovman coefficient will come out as 12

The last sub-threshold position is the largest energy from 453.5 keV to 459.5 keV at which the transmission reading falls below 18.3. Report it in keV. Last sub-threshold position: 459 keV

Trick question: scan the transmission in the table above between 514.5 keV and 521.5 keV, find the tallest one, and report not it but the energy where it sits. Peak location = 519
